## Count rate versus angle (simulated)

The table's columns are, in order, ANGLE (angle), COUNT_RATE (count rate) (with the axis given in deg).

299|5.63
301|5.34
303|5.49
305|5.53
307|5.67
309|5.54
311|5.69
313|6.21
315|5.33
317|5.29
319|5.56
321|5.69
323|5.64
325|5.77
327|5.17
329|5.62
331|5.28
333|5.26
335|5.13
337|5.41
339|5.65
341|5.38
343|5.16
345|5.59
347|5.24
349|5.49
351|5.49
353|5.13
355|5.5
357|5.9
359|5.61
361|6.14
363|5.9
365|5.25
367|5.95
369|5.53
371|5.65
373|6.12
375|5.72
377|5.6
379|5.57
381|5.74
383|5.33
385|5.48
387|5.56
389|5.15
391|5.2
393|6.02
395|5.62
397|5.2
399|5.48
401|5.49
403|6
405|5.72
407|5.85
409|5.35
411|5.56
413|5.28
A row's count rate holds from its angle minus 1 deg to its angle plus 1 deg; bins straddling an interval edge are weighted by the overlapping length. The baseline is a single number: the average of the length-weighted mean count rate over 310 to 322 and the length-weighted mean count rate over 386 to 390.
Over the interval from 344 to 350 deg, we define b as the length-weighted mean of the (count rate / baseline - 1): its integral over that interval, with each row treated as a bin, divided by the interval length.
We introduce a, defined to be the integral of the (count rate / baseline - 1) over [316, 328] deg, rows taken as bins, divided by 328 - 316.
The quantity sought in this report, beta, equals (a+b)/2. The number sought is 0.00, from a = 0.01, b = -0.01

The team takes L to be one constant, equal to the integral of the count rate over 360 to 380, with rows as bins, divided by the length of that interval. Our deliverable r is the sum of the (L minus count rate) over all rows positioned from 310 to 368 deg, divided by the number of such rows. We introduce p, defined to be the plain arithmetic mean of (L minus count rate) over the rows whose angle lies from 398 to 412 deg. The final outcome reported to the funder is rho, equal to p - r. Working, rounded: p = 0.11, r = 0.21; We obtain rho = -0.104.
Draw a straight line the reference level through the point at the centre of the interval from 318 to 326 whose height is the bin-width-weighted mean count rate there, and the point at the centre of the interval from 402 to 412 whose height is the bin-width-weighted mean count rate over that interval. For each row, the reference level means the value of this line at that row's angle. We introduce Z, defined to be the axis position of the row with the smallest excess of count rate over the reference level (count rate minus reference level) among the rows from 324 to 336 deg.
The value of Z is 335 deg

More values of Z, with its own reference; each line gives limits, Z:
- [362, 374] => 365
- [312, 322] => 317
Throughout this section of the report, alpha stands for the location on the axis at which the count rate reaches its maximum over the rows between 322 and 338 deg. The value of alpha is 325 deg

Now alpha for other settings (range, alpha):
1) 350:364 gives 361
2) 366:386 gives 373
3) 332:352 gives 339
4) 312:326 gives 313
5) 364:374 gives 373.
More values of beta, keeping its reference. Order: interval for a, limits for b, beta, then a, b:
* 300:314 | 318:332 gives 0.02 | 0.03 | 0.01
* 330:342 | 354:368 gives 0.01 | -0.03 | 0.05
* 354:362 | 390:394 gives 0.04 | 0.05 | 0.02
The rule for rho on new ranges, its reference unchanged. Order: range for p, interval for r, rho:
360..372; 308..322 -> -0.121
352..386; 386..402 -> -0.189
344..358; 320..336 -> -0.032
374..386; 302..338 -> -0.058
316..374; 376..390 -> -0.044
